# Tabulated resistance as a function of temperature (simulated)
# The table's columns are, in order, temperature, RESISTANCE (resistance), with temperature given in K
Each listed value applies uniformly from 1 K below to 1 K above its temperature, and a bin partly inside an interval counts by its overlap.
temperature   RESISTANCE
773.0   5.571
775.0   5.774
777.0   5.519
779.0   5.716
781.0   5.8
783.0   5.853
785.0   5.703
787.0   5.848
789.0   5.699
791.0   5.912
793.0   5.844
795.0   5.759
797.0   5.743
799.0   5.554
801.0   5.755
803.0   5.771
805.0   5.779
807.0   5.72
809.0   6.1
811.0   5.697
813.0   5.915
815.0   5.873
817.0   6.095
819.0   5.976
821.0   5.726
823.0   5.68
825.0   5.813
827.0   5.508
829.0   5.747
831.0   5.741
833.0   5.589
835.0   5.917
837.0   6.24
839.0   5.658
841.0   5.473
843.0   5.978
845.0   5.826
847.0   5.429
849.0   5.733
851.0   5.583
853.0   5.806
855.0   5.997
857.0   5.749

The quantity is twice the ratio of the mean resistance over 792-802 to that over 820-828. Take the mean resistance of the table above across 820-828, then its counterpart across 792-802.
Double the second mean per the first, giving 2.02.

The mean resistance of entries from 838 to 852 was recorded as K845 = 5.67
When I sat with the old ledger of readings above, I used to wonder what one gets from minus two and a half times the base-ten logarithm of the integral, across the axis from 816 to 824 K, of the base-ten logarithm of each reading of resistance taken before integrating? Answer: -1.97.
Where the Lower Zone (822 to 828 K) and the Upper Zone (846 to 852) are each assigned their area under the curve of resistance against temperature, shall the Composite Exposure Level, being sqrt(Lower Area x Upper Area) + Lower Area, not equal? 67.7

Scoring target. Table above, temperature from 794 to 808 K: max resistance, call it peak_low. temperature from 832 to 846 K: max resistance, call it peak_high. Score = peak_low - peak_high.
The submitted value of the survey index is -0.5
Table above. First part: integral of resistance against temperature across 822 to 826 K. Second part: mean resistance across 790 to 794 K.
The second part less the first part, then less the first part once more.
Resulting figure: -40.1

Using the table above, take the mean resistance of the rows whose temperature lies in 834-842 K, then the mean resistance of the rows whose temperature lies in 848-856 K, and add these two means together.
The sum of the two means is 11.6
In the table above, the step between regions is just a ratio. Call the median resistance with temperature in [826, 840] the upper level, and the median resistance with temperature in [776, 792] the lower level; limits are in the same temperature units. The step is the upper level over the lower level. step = 0.997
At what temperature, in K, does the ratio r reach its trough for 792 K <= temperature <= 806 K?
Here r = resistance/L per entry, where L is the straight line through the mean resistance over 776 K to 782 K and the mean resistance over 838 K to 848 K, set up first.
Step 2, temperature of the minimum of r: 799.0 K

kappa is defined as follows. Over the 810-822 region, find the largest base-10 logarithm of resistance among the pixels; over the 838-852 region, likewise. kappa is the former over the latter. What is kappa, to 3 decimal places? 1.011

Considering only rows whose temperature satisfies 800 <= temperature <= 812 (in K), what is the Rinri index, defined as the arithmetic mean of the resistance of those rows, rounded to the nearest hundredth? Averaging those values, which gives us 5.80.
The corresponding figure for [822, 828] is 5.67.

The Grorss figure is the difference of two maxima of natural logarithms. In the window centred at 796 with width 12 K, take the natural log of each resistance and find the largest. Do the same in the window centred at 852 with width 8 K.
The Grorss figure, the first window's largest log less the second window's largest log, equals -0.014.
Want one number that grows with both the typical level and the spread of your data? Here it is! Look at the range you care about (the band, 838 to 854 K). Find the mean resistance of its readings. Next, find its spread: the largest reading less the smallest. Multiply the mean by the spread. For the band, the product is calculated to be 3.1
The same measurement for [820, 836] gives 2.3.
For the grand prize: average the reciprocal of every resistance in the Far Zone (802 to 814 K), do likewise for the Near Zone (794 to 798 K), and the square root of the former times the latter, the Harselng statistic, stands 0.173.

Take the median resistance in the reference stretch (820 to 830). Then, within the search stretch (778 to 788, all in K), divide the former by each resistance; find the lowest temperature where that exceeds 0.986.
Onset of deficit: 779.0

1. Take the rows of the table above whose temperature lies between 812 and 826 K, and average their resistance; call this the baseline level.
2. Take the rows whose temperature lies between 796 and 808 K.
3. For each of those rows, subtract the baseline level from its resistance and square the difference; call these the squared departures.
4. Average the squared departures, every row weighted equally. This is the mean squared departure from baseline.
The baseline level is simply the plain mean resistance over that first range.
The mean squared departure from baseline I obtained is 0.028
